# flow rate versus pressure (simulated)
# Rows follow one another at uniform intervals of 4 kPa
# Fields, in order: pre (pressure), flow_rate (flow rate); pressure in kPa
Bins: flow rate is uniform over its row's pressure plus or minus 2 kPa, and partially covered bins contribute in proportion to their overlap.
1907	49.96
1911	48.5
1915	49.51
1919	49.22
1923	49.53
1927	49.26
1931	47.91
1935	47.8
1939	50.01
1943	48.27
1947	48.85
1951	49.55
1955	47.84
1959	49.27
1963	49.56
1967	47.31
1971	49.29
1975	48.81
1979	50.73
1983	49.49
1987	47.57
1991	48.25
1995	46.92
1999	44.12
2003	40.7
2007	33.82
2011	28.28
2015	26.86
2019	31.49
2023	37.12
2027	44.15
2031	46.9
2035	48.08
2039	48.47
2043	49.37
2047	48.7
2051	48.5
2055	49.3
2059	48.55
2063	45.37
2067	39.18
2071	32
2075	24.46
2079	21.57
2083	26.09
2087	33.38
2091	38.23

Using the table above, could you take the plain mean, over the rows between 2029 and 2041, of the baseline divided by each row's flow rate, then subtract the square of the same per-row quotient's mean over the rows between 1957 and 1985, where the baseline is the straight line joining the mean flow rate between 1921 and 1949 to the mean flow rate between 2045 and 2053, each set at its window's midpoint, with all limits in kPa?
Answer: 0.04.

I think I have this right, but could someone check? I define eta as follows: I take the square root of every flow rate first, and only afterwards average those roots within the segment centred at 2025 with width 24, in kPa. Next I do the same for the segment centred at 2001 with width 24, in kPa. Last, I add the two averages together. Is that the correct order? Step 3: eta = 12.5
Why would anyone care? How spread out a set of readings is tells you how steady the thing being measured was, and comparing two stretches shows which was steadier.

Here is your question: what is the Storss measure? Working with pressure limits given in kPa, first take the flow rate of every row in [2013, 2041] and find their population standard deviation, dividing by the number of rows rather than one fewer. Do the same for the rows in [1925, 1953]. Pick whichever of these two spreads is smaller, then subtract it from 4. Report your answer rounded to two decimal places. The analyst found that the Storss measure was 3.22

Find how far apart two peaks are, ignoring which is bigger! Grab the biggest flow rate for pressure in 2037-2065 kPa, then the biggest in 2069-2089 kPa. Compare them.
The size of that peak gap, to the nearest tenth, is 16.0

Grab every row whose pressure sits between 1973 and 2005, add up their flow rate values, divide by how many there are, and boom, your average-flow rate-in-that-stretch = 47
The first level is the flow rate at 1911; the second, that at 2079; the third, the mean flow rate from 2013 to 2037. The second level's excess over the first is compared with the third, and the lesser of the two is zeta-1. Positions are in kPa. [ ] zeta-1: -27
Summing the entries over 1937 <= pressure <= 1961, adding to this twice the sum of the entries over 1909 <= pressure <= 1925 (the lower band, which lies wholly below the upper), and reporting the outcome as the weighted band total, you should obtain 687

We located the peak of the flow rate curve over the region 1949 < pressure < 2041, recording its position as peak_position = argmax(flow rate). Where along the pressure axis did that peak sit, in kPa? 1979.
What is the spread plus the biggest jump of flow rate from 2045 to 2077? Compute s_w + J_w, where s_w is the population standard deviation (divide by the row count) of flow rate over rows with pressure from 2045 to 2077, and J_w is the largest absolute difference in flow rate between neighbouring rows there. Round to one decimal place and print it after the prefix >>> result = 16.3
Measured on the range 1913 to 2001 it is 4.2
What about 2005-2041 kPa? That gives 15.2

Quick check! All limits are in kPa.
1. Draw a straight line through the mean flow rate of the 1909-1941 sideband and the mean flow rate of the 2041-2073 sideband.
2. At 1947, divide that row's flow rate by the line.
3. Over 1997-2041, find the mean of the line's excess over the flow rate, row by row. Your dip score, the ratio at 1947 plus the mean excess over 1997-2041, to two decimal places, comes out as 8.15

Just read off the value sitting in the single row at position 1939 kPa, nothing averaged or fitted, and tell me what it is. 50.01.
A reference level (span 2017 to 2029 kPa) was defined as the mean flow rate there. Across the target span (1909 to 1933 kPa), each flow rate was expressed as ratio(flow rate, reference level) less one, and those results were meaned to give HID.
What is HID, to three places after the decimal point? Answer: 0.303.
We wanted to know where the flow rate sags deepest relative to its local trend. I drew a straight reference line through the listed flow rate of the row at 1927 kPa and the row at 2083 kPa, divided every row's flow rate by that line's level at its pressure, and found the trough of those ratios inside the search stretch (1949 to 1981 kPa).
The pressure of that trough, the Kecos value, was 1955 kPa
